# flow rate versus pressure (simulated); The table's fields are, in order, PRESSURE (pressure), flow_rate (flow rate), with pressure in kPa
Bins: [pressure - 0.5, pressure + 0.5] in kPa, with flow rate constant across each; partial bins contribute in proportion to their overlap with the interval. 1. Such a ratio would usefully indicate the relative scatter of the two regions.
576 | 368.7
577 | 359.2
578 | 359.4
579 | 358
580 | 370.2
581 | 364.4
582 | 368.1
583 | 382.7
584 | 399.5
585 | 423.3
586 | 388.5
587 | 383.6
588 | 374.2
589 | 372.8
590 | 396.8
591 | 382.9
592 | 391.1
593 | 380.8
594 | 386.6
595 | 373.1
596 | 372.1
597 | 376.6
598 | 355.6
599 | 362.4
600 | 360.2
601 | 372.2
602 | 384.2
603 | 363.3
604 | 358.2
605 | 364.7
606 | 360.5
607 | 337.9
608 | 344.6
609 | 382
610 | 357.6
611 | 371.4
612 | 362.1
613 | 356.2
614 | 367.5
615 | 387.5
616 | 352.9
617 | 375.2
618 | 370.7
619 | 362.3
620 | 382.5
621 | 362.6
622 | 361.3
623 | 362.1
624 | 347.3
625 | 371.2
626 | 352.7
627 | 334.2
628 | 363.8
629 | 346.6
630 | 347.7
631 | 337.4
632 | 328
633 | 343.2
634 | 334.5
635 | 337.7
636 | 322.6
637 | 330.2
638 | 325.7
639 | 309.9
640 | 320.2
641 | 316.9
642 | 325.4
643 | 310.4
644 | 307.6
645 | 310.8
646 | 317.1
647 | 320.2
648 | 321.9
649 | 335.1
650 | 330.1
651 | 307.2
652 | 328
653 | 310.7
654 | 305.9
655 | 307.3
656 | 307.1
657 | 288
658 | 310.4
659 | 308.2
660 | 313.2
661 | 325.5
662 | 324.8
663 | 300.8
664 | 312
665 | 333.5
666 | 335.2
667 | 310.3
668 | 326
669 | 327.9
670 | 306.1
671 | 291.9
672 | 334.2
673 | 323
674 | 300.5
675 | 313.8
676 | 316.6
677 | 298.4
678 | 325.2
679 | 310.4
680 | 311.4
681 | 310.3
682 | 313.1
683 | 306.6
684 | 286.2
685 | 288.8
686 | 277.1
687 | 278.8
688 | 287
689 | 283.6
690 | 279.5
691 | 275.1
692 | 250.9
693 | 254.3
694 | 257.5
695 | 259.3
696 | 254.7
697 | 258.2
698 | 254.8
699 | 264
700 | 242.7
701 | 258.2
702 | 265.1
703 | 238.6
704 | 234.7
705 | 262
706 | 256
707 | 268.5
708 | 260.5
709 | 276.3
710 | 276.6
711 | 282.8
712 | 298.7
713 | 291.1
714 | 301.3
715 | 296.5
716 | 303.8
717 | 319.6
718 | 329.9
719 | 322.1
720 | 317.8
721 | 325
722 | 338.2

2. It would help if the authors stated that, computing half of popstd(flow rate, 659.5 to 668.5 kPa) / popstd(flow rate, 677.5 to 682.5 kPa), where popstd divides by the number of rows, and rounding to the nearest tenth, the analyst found 1.0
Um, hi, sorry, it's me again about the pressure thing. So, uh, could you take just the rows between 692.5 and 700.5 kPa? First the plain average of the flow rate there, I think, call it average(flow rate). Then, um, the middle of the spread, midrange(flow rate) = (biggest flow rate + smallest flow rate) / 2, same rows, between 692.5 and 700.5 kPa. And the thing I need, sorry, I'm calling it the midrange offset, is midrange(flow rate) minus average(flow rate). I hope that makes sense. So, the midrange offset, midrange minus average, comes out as -2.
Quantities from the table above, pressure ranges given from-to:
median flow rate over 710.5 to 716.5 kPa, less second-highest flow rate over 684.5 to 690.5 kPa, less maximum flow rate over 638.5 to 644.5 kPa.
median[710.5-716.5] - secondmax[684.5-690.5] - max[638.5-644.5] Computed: -315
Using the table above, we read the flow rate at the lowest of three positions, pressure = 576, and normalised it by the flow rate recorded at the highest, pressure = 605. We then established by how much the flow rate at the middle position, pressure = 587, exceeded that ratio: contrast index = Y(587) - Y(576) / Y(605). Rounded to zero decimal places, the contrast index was 383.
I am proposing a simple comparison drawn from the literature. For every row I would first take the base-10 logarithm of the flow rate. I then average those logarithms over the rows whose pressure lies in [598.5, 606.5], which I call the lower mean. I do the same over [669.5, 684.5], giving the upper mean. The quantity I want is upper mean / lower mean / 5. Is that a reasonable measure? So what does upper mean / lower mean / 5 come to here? 0.194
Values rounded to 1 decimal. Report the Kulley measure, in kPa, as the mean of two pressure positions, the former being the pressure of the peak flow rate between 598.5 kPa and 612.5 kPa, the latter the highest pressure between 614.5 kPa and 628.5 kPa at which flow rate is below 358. 614.5 kPa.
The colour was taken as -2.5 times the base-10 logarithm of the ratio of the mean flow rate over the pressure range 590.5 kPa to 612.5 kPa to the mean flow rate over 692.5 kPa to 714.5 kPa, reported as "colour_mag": -0.36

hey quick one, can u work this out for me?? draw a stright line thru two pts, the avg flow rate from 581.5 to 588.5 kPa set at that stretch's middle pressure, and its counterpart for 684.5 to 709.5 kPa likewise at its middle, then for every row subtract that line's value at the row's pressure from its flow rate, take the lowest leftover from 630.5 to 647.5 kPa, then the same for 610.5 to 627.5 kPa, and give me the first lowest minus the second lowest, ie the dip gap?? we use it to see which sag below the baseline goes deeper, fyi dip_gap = -11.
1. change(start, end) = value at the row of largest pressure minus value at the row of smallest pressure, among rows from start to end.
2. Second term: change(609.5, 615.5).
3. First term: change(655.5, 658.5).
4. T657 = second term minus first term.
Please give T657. 27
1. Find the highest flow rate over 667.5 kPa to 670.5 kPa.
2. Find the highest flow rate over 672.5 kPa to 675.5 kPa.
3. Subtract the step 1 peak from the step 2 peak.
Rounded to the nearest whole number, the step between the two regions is -5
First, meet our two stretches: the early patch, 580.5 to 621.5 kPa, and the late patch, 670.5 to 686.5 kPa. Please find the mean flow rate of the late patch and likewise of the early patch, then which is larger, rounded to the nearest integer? 372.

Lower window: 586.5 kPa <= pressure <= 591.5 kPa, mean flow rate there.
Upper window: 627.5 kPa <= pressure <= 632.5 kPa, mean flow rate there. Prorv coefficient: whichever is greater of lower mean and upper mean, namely 382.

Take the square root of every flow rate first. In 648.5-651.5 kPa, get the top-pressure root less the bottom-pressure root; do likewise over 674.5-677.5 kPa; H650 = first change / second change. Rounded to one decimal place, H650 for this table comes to 1.8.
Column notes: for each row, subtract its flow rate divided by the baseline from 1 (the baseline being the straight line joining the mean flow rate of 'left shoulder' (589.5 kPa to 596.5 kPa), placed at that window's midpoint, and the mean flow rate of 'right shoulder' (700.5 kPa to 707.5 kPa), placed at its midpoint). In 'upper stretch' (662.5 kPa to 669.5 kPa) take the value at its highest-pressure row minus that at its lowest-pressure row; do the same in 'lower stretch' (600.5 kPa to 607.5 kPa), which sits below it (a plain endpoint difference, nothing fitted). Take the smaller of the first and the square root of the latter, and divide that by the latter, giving -1.5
